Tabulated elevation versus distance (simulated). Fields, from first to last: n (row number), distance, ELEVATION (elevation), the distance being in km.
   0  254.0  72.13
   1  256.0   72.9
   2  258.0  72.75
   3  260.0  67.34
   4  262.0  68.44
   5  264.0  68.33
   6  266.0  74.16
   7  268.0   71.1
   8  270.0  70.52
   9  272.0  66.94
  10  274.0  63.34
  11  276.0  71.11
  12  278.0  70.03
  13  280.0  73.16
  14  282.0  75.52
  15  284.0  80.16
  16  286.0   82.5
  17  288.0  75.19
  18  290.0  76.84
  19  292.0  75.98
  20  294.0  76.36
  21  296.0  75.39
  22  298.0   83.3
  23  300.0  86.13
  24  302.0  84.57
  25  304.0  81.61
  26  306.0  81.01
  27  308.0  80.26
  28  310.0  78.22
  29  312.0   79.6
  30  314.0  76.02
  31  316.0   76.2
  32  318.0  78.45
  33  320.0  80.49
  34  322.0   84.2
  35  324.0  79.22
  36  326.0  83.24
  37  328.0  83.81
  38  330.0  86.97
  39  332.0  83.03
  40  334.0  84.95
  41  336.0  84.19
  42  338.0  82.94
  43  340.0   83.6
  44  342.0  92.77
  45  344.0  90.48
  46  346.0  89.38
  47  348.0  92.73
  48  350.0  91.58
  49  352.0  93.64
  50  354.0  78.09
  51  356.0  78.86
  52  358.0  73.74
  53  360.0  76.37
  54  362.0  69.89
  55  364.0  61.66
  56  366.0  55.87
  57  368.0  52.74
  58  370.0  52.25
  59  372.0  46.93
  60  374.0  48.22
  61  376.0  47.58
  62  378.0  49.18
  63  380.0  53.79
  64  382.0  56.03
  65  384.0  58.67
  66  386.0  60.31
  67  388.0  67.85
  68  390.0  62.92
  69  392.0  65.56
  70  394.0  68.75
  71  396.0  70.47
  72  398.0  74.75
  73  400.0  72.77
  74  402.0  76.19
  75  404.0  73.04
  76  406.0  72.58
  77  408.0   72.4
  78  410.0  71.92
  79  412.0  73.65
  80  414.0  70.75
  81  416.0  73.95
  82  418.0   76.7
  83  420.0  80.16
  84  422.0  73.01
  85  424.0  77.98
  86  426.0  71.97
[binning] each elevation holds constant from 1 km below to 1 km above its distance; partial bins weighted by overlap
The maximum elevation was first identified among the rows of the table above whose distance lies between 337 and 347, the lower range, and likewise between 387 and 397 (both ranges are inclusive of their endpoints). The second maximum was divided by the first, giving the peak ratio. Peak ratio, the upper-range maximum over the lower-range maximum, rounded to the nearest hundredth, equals 0.76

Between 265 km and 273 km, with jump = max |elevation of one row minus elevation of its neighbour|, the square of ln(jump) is 1.6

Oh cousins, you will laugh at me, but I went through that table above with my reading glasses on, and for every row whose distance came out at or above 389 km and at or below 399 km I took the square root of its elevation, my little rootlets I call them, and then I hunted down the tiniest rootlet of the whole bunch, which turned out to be 7.9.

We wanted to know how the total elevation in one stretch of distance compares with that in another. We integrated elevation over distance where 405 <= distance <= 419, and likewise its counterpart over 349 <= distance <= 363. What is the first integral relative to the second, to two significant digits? 0.91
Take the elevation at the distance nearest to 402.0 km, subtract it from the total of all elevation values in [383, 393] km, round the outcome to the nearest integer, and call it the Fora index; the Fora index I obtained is 239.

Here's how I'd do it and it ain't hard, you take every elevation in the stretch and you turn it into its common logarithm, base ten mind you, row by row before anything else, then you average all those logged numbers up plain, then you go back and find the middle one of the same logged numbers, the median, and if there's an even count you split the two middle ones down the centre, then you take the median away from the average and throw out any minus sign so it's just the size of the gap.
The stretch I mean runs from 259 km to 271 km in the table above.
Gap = 0.0029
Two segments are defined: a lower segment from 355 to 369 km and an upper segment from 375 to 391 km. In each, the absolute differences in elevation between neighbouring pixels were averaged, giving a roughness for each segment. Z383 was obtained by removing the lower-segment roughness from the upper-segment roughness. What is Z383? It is -1.6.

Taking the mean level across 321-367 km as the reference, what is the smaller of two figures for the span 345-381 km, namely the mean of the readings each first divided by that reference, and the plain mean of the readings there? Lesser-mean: 0.82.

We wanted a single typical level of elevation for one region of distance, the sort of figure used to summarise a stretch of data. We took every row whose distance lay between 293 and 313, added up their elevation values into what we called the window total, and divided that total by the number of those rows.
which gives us 81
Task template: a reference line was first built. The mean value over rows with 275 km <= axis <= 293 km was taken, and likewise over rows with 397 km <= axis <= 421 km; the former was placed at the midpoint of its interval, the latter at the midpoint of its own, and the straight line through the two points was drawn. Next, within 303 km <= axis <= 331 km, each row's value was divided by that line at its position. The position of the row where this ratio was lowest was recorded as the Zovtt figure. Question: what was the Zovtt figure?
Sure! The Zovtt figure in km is 314.0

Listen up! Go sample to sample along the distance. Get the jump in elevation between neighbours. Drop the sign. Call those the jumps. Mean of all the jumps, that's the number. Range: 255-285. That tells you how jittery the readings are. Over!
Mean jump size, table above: 3.0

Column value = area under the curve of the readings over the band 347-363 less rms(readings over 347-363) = 1227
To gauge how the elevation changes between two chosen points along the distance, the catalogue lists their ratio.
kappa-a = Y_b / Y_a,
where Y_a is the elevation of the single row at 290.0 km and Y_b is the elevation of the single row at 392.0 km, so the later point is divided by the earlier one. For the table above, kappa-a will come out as 0.85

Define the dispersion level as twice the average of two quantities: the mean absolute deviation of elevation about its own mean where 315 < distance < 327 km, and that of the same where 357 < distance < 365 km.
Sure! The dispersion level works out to 7.0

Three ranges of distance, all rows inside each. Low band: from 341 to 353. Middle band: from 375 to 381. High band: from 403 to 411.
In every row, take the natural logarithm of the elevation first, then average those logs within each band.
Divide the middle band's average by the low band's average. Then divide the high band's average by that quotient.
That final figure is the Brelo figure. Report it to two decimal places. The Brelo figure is 4.95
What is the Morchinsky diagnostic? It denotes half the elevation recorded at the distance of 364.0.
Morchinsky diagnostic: 31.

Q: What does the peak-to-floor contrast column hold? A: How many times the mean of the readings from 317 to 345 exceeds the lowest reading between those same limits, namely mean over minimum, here 1.07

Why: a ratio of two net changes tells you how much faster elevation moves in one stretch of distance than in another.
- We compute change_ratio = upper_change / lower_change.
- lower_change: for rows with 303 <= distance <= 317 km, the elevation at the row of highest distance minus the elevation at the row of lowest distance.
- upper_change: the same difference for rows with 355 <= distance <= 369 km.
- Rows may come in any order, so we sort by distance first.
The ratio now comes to 5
